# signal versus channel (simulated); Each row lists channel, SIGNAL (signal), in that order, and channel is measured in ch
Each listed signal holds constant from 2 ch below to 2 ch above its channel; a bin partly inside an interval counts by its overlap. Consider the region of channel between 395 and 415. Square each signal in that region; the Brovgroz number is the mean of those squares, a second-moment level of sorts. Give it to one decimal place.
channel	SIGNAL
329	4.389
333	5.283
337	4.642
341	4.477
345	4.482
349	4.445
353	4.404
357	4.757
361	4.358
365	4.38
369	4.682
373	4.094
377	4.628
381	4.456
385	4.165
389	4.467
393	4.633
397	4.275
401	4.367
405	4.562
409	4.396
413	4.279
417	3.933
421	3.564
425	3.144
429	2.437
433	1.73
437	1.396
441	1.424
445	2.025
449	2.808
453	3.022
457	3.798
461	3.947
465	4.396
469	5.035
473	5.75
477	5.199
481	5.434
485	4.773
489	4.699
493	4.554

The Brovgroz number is 19.2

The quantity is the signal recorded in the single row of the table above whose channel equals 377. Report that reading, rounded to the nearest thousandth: 4.628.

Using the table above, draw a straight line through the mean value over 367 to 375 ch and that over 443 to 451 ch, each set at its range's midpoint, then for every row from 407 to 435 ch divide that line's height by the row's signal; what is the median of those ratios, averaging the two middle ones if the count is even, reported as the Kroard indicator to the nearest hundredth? 0.87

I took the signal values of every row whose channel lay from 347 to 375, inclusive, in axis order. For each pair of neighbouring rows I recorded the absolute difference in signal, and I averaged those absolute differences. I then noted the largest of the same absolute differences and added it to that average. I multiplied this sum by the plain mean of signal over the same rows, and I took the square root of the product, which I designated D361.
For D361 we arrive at 1.97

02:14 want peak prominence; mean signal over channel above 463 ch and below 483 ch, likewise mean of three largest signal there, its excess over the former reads 0.30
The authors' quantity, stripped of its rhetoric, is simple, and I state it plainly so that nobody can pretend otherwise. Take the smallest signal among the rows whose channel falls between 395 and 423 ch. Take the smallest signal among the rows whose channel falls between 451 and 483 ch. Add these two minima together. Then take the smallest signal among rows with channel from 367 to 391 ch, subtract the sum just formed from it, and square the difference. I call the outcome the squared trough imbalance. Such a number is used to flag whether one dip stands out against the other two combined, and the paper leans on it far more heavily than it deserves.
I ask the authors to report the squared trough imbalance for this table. 6.2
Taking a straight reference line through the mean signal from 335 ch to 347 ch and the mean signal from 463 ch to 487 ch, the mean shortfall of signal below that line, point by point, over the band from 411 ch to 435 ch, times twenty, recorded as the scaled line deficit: 34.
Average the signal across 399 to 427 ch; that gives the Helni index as 4.0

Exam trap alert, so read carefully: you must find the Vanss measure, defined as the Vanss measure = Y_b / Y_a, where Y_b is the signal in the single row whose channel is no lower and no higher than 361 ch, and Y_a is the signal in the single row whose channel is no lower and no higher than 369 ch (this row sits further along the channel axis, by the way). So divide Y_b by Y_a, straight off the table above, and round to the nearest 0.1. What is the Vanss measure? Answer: 0.9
